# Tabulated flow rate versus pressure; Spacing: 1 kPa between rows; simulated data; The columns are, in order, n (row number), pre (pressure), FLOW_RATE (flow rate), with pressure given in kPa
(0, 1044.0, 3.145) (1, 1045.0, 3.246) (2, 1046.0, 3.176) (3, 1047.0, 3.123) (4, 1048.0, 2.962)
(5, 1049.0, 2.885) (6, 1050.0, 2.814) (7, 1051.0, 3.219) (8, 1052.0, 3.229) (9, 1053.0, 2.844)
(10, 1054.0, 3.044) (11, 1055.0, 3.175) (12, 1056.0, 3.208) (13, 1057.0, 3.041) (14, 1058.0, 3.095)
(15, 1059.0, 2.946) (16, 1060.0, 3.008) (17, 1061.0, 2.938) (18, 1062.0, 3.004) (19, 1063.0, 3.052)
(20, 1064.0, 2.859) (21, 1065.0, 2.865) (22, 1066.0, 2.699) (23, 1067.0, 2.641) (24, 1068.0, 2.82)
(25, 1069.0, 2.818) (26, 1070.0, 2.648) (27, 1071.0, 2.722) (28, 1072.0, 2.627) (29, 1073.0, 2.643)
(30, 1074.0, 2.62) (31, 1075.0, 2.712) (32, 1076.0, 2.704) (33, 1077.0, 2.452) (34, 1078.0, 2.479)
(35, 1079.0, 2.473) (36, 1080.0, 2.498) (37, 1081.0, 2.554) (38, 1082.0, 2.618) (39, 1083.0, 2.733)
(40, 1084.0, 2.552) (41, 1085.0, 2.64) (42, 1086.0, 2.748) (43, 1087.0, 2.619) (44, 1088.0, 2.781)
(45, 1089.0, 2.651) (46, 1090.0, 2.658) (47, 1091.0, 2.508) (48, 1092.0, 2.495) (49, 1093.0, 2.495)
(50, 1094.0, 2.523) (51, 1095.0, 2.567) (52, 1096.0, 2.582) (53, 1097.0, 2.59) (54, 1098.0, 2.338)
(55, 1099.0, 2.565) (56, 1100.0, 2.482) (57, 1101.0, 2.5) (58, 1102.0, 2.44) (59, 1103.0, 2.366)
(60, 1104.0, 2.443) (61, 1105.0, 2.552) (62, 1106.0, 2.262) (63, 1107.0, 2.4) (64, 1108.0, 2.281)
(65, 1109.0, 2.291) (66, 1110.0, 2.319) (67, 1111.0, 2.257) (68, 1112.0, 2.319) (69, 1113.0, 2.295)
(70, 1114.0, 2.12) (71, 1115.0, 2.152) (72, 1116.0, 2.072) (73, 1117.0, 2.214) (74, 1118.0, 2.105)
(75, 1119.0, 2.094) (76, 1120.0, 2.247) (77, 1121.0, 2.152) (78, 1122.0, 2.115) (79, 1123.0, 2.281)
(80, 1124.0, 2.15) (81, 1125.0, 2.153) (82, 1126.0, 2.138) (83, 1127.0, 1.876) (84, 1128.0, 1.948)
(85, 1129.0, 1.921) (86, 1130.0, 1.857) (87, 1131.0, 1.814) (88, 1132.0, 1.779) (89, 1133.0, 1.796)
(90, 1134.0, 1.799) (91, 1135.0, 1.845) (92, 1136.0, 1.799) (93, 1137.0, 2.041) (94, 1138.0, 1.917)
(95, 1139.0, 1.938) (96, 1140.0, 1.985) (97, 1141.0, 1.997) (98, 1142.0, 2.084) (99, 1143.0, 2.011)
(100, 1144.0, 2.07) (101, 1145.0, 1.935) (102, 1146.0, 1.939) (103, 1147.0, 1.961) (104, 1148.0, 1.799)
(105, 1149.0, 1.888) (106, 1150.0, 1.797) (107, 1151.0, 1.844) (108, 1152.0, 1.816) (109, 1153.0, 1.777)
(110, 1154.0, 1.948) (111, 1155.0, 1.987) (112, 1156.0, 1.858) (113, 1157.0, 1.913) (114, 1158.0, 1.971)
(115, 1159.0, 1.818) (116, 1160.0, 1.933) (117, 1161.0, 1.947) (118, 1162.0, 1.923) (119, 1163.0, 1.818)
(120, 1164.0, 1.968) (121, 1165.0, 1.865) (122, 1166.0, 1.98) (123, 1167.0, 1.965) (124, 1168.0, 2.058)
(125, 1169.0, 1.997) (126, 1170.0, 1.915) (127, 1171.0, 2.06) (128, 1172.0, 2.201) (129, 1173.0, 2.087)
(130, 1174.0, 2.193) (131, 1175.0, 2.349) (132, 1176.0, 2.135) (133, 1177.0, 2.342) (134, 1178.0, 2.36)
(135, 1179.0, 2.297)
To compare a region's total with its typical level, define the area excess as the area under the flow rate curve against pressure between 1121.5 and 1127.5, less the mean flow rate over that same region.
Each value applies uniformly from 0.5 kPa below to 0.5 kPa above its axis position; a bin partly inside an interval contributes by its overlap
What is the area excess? 10.6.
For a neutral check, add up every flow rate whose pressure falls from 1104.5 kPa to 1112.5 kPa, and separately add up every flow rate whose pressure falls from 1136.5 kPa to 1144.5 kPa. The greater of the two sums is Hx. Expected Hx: 18.7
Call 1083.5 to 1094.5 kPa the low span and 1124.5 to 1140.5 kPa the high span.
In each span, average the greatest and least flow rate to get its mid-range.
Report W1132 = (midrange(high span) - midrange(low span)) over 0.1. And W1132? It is -6.7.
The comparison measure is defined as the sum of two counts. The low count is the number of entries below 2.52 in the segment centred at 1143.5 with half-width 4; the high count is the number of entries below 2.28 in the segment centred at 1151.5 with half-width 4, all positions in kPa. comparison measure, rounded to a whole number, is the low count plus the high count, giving 16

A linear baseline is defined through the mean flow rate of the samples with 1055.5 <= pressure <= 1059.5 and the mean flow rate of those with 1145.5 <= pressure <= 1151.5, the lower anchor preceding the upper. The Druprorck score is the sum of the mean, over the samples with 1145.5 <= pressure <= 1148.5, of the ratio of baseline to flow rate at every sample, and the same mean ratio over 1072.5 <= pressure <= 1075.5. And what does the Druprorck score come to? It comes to 2.07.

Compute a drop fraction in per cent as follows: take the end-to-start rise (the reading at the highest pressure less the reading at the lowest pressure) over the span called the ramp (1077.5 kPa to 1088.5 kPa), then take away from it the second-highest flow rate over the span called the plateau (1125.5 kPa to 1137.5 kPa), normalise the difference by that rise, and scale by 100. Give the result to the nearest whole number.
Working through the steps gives -576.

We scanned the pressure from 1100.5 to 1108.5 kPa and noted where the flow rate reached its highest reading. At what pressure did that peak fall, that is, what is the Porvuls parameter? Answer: 1105.0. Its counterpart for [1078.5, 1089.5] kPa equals 1088.0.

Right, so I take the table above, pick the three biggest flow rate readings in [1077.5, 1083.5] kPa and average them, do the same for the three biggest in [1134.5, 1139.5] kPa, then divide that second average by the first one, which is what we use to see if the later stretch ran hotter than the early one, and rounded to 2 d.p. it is 0.75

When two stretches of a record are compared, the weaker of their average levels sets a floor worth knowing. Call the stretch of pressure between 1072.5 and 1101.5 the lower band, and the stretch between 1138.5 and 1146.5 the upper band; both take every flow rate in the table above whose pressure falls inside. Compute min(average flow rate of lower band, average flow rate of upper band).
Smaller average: 1.99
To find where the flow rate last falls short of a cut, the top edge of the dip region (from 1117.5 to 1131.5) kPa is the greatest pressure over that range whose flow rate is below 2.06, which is 1131.0 kPa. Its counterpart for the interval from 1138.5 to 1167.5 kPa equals 1167.0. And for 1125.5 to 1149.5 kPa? 1149.0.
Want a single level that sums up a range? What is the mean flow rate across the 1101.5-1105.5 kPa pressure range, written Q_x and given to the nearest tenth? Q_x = 2.5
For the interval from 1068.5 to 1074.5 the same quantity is 2.7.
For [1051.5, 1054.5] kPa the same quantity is 3.0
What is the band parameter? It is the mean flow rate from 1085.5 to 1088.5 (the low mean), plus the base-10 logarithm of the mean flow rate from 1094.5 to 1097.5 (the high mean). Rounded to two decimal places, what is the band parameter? 3.13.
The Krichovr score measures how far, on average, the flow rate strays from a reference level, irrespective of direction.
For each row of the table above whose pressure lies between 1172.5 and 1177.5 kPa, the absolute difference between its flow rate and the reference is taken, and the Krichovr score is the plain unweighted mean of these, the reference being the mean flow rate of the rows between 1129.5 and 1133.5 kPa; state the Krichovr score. 0.41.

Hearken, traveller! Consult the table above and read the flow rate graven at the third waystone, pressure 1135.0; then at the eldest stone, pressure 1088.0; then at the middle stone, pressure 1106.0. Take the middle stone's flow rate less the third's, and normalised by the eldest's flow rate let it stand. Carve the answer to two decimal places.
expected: 0.15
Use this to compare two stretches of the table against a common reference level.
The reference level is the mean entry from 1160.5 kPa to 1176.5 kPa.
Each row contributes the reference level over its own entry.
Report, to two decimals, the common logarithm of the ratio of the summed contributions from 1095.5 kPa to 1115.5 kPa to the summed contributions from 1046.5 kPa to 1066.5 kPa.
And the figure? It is 0.10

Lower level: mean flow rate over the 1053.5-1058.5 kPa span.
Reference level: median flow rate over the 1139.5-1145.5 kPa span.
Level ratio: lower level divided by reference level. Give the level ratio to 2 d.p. 1.55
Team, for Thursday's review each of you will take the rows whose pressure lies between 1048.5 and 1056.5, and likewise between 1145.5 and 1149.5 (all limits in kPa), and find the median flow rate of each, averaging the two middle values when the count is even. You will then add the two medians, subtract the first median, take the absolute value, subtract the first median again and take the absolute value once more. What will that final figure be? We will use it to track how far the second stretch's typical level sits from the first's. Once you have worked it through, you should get 1.20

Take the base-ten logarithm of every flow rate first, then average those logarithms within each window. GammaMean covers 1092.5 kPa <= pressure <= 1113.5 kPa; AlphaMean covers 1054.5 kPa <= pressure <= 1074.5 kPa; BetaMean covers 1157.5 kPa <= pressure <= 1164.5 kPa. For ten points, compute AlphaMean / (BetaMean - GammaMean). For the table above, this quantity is -4.5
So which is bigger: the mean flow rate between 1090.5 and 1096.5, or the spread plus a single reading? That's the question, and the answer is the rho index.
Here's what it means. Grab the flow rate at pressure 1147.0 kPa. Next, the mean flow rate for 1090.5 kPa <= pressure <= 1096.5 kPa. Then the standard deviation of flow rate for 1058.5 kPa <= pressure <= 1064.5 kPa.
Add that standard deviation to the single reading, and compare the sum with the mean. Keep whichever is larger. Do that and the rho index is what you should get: 2.53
